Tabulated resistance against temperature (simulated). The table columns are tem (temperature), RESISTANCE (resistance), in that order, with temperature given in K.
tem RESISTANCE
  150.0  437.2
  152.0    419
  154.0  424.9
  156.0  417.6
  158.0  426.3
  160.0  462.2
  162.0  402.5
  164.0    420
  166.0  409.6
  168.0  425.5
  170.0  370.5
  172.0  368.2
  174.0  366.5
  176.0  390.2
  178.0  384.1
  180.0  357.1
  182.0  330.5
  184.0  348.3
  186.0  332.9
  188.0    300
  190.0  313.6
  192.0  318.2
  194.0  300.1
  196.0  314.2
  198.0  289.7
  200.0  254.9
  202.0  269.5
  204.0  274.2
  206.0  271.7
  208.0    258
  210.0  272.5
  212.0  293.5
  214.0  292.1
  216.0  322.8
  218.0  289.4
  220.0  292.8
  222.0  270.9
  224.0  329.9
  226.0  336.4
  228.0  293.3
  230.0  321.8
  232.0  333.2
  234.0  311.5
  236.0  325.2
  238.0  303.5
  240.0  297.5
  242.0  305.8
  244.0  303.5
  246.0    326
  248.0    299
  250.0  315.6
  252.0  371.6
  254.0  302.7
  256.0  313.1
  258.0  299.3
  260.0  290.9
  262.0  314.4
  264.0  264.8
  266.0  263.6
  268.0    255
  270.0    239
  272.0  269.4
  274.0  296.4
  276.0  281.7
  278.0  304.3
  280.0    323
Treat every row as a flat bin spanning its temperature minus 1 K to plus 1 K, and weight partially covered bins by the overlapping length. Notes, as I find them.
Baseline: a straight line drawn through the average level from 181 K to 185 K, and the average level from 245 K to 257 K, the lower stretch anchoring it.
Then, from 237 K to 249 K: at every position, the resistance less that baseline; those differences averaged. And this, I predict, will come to -18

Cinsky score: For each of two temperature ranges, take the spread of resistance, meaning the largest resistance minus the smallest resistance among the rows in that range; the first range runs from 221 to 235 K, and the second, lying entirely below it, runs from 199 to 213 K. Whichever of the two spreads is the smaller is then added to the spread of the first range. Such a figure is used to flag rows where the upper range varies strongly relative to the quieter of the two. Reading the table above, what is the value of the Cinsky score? 104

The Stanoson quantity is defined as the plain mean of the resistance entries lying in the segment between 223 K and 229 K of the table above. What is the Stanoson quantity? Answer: 320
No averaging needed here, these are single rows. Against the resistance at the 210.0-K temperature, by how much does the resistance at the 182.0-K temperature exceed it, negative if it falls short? 58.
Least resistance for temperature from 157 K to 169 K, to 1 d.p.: 402.5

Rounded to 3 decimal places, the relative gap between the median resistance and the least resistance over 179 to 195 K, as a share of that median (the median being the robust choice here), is 0.075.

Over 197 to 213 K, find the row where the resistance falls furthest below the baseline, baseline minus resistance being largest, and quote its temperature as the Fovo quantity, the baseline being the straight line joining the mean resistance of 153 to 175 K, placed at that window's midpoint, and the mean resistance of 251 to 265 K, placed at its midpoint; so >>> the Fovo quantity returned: 200.0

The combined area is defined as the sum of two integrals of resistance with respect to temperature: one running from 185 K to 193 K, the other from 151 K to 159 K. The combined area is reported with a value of 5905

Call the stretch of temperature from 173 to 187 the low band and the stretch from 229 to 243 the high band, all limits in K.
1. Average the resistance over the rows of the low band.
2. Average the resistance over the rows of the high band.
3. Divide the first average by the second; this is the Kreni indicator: 1.14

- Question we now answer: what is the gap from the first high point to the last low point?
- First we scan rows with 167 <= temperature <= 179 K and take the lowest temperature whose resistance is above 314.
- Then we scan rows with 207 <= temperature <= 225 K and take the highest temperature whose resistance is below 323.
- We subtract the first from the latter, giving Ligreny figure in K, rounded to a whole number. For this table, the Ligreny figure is 54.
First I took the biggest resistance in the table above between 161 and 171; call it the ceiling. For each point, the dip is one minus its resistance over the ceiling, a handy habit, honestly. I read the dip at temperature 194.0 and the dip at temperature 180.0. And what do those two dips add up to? 0.46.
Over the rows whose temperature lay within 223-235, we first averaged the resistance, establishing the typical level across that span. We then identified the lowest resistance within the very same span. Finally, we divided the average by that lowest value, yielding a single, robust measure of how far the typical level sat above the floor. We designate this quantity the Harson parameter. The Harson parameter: 1.09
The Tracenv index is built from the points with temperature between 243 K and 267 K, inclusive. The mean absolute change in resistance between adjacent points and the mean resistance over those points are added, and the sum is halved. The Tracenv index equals 166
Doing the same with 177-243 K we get 163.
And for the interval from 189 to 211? 150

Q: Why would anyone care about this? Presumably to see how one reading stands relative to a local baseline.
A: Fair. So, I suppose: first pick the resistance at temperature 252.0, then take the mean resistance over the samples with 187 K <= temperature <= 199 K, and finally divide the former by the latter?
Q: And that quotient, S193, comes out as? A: 1.21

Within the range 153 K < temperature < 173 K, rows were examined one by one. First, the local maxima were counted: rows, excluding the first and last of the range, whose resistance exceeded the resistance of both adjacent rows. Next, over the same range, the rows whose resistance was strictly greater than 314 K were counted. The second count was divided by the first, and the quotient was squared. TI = 11.1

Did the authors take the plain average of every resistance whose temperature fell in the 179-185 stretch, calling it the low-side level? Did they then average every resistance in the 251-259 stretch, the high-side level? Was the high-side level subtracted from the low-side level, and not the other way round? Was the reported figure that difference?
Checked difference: 24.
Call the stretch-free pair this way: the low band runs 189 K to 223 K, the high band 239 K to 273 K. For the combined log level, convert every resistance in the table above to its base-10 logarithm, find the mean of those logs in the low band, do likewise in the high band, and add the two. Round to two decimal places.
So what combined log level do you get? 4.93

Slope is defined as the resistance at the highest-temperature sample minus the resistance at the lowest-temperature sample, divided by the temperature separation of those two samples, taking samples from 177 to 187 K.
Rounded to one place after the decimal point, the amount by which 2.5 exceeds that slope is 8.9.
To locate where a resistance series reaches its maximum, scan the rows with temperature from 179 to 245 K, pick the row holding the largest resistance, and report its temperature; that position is 180.0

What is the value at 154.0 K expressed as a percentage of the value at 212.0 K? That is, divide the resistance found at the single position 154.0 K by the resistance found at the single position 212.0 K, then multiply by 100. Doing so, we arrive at 145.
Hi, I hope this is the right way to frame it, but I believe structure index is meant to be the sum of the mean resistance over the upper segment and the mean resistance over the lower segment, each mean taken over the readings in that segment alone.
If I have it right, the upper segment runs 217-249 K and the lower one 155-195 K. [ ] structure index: 681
